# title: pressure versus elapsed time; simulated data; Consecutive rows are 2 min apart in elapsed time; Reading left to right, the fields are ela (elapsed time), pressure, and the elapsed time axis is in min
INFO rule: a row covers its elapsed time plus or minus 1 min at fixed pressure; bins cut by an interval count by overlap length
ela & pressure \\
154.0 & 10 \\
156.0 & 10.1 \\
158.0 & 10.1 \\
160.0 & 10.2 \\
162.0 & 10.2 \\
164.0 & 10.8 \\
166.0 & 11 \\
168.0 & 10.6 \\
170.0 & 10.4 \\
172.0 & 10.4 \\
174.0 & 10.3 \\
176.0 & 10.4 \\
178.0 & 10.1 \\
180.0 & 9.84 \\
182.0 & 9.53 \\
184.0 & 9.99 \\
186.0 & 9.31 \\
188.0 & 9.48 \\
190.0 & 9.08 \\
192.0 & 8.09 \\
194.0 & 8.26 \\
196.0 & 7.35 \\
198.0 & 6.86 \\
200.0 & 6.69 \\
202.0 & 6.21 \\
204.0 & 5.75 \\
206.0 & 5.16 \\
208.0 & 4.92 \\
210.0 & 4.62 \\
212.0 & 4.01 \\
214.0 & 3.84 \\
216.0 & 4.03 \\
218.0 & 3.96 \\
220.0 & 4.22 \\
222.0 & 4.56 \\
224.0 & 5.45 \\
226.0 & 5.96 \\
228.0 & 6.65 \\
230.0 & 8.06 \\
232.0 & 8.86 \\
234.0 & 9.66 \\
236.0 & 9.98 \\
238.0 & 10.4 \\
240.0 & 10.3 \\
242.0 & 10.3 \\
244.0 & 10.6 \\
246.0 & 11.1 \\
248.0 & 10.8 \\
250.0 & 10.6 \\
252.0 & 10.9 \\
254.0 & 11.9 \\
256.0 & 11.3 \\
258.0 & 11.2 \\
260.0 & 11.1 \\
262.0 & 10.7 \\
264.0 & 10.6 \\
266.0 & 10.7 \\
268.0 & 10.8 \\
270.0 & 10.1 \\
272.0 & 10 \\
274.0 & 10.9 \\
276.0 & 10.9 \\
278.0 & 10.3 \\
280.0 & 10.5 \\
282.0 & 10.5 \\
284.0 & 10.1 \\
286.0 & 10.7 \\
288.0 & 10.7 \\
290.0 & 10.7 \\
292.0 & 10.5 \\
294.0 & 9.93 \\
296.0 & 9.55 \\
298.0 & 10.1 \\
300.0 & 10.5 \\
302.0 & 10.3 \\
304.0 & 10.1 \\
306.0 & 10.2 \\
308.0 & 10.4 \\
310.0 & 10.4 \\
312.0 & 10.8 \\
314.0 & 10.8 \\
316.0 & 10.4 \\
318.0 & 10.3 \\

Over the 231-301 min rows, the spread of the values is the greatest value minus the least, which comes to 3.0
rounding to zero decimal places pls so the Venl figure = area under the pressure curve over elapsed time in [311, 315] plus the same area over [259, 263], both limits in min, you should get 87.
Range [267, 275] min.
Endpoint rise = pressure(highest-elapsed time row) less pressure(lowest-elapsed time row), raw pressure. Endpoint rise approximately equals 0.10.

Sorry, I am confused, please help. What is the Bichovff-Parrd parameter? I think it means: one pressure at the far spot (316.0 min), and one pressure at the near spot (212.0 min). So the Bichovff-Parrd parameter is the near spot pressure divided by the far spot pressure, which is 0.4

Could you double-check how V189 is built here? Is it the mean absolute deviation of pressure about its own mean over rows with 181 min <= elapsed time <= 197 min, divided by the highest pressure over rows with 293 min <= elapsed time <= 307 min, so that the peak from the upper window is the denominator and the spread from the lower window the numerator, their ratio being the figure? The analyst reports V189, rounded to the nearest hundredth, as 0.07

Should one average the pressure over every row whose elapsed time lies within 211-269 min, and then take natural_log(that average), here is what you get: 2.2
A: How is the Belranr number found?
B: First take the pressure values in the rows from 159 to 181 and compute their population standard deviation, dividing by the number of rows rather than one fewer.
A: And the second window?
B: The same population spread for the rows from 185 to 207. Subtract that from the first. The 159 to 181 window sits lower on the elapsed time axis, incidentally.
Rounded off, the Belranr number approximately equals -1.1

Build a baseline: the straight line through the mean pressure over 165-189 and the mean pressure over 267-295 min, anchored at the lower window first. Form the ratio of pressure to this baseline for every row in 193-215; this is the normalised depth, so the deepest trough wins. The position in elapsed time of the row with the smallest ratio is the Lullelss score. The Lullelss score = 214.0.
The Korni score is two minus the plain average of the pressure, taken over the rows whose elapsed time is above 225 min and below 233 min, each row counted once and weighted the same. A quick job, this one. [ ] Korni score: -5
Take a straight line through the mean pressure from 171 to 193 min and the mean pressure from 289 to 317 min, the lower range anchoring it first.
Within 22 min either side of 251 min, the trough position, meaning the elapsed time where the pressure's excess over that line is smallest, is 230.0 min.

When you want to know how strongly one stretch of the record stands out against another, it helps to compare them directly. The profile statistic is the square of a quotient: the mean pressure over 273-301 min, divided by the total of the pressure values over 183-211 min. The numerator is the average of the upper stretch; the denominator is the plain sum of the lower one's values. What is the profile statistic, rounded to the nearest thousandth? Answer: 0.010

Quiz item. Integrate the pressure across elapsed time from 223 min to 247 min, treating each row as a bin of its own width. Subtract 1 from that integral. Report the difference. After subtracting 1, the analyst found 214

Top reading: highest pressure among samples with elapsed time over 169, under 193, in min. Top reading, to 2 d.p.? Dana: 10.40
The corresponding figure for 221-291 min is 11.90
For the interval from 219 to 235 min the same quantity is 9.66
